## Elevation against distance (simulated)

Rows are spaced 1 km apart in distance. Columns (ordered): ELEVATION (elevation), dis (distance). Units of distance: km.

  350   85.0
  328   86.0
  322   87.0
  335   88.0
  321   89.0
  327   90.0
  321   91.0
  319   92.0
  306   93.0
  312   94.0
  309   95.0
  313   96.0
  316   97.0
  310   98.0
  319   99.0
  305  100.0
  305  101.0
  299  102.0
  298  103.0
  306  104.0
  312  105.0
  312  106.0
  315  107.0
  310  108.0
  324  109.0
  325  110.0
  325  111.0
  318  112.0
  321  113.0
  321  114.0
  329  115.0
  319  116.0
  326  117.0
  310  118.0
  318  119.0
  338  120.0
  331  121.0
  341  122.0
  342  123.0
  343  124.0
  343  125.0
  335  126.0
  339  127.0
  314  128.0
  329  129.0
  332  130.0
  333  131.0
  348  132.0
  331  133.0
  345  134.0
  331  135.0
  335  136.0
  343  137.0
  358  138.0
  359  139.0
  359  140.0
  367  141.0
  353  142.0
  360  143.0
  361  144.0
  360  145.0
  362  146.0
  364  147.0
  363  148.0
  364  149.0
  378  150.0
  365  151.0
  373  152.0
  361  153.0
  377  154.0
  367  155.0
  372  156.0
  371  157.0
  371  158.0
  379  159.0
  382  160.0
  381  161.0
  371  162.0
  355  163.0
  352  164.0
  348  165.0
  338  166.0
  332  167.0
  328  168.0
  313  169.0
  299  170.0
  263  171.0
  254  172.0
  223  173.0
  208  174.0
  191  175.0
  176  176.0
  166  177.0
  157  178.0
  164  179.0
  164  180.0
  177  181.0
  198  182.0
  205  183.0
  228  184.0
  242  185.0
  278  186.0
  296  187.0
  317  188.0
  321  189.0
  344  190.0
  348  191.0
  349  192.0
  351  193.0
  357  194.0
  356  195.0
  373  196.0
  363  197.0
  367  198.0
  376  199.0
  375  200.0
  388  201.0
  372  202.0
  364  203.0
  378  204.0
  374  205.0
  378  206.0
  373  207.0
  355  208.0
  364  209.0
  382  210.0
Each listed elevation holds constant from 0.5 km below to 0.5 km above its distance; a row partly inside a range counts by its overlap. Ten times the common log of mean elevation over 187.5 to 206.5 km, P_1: 25.6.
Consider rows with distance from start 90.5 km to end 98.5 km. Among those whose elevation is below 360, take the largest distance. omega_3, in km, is 98.0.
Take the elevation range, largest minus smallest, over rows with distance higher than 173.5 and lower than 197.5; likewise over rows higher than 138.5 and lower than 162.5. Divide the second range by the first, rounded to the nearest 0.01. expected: 0.13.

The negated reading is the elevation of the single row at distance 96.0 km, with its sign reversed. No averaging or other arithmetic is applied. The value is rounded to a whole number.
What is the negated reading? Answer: -313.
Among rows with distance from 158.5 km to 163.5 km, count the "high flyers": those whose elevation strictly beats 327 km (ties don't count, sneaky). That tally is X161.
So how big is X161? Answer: 5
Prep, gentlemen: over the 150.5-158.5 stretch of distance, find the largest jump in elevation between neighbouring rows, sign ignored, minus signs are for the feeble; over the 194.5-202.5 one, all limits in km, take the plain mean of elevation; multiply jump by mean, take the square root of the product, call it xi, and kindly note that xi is 77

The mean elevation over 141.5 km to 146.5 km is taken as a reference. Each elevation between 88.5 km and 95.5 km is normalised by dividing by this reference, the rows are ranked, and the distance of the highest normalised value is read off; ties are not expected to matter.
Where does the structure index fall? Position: 90.0 km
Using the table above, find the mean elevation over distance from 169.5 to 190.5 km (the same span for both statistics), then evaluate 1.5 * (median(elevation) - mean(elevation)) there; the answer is -13.4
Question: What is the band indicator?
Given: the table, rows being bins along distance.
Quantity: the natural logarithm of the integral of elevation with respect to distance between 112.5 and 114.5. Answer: 6.46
